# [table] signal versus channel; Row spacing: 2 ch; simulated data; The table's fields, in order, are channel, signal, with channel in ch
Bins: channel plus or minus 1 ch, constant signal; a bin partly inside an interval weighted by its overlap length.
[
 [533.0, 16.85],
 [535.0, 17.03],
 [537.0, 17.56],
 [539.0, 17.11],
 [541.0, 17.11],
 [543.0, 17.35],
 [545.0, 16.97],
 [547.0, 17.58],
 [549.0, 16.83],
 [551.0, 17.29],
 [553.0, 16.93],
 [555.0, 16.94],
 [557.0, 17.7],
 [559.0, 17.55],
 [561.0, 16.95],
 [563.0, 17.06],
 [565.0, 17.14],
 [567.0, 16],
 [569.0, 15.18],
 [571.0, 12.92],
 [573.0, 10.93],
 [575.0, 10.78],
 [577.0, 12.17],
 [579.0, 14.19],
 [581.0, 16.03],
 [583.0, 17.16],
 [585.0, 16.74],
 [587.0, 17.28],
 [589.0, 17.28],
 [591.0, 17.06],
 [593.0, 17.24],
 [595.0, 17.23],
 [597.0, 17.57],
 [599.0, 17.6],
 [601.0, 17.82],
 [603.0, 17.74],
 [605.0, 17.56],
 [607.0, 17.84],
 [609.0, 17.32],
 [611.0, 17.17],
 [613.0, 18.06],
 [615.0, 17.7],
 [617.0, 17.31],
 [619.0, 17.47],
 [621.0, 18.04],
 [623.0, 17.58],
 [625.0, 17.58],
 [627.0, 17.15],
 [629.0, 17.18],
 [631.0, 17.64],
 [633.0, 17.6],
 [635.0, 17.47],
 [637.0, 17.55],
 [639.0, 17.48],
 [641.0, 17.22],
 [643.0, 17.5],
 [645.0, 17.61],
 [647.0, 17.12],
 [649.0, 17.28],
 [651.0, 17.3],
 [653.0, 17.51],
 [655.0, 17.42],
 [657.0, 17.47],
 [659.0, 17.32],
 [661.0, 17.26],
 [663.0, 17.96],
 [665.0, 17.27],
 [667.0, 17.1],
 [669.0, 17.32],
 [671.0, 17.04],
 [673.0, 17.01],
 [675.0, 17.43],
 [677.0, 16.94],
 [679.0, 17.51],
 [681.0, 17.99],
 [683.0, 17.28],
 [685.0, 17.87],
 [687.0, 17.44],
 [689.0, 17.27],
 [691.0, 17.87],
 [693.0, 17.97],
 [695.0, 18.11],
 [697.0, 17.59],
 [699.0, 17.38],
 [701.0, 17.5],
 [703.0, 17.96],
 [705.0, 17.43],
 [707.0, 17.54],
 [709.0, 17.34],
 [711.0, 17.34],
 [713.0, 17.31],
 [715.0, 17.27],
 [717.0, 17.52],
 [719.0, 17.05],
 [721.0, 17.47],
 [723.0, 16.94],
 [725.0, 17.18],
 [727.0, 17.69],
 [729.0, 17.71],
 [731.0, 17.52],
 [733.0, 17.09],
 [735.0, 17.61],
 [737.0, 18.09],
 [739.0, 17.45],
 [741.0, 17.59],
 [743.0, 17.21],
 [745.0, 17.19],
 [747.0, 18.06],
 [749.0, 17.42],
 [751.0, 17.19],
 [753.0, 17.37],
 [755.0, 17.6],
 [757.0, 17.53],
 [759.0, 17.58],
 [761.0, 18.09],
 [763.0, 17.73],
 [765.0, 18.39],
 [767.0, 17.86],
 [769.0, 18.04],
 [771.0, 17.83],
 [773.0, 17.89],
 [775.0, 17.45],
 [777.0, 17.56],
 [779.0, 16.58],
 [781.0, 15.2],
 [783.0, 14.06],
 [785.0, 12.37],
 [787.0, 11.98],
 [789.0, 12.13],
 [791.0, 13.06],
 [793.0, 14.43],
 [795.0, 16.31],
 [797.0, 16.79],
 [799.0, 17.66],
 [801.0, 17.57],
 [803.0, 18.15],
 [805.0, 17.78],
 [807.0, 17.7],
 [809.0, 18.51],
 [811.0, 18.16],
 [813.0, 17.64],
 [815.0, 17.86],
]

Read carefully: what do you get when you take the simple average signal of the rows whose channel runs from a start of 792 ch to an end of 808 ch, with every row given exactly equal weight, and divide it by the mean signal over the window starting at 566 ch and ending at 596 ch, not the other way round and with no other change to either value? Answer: 1.12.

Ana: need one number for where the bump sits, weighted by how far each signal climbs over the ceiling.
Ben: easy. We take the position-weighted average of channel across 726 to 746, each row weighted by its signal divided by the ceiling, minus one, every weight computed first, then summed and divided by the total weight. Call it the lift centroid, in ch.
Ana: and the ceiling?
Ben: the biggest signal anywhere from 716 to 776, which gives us 736.7 ch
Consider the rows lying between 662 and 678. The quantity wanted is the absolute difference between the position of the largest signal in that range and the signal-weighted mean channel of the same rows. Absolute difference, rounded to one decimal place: 7.0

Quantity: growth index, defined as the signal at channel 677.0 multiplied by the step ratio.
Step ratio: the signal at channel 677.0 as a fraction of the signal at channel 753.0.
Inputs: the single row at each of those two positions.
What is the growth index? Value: 16.5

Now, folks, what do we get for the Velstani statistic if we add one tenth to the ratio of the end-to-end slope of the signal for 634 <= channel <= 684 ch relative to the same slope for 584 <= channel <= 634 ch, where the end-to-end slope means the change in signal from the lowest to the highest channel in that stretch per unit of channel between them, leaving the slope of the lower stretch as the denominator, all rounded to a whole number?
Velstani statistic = 0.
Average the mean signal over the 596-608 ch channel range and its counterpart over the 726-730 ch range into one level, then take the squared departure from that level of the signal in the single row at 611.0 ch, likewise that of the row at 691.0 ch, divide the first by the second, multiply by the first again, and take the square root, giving 1.6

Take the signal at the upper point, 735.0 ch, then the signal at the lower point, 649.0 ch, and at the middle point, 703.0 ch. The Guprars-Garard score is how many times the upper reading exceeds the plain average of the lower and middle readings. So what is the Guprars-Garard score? 1.00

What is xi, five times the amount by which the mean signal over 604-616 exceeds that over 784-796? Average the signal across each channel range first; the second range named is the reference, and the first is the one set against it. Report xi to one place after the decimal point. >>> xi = 21.1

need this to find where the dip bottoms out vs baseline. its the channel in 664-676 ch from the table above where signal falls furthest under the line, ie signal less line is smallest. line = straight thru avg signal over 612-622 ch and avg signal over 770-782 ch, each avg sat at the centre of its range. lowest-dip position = 673.0 ch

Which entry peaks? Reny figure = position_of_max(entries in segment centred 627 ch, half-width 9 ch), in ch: 621.0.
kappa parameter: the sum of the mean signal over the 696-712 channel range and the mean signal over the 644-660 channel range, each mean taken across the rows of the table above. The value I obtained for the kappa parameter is 34.9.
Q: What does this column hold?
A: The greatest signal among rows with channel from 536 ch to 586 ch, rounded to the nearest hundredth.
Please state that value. 17.70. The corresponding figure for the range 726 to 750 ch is 18.09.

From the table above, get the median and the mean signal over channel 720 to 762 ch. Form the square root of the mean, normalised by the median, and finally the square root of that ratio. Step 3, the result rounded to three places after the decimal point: 0.489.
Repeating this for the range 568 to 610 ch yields 0.482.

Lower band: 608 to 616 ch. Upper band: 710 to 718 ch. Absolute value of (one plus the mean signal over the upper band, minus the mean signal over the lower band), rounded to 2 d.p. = 0.80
